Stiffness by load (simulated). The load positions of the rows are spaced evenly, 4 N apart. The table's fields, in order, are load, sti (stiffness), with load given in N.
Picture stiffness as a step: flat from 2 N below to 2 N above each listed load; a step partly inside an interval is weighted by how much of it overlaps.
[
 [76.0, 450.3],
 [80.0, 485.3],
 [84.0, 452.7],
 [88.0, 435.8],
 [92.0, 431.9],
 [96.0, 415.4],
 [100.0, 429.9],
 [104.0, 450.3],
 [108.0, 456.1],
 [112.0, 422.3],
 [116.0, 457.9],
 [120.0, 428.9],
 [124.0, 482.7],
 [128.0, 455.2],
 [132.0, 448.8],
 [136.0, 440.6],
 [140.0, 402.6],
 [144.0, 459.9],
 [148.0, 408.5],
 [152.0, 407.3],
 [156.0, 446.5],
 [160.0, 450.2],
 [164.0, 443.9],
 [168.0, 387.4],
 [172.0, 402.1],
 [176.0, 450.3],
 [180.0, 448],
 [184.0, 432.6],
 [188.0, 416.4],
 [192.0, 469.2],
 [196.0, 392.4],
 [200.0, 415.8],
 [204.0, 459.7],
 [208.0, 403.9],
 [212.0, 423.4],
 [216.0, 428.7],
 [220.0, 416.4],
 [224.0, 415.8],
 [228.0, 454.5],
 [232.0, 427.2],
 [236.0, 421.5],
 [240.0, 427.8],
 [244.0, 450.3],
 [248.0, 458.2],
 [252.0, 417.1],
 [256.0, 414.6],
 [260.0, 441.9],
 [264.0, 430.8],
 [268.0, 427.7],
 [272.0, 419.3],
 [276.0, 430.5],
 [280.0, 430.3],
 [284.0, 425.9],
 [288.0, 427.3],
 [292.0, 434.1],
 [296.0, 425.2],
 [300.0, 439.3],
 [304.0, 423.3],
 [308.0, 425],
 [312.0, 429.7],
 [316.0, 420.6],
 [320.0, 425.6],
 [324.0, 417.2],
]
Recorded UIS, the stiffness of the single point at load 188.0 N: 416.4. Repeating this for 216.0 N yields 428.7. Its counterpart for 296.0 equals 425.2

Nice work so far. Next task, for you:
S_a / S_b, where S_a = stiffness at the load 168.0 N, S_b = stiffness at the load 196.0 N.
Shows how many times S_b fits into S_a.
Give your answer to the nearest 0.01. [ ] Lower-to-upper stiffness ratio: 0.99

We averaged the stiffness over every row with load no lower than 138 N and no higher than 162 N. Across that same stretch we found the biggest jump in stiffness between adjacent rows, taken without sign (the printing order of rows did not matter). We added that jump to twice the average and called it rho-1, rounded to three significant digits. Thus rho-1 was 916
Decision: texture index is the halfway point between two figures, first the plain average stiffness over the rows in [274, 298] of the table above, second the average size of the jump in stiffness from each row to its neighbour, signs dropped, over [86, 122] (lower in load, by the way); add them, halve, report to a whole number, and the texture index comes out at 224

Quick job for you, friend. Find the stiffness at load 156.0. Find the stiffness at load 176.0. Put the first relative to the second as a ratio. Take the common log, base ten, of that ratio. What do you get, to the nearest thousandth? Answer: -0.004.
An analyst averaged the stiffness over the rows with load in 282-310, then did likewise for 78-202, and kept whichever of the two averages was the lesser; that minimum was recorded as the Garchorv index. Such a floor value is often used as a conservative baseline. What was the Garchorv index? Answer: 429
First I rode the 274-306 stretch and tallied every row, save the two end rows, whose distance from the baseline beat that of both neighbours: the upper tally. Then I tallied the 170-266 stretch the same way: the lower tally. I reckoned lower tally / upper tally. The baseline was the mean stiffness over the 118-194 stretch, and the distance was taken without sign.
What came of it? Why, 3.0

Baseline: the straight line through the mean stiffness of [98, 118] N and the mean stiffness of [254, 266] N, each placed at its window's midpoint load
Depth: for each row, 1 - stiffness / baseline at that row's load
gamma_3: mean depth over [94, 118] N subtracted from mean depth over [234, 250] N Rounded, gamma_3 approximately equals -0.031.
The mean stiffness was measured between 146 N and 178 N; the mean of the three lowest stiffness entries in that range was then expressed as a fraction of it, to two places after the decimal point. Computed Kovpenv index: 0.94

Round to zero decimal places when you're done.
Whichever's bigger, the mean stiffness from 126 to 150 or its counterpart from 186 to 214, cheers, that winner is 436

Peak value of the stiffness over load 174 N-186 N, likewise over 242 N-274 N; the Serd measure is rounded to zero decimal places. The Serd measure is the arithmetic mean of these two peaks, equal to 454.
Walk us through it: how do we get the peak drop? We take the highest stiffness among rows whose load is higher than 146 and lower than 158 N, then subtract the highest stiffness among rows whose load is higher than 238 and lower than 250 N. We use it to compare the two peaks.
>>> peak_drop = -12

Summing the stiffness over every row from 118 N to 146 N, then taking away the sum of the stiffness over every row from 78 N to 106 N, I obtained 17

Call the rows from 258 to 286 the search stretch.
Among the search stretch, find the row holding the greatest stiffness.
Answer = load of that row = 260.0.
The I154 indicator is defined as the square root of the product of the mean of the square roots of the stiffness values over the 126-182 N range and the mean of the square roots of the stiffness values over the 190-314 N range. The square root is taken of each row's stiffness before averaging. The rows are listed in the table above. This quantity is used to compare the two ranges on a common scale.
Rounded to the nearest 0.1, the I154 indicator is 20.7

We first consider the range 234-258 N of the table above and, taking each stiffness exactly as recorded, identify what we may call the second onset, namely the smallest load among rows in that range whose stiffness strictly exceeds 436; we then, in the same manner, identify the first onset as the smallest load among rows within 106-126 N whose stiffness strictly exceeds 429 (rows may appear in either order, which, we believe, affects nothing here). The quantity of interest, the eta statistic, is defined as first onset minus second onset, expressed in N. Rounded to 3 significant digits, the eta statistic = -136 N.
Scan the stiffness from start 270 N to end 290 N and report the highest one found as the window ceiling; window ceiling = 430.5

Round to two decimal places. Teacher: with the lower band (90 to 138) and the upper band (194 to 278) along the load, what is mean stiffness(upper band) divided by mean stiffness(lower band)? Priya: 0.96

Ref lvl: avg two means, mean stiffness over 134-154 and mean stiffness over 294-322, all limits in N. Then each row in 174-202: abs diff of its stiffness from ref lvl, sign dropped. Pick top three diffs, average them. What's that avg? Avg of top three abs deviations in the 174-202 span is 34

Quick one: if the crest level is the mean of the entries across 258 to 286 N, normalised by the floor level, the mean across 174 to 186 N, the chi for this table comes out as 0.97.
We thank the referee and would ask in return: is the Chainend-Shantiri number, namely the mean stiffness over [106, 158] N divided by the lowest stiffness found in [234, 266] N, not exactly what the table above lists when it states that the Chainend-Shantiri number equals 1.061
